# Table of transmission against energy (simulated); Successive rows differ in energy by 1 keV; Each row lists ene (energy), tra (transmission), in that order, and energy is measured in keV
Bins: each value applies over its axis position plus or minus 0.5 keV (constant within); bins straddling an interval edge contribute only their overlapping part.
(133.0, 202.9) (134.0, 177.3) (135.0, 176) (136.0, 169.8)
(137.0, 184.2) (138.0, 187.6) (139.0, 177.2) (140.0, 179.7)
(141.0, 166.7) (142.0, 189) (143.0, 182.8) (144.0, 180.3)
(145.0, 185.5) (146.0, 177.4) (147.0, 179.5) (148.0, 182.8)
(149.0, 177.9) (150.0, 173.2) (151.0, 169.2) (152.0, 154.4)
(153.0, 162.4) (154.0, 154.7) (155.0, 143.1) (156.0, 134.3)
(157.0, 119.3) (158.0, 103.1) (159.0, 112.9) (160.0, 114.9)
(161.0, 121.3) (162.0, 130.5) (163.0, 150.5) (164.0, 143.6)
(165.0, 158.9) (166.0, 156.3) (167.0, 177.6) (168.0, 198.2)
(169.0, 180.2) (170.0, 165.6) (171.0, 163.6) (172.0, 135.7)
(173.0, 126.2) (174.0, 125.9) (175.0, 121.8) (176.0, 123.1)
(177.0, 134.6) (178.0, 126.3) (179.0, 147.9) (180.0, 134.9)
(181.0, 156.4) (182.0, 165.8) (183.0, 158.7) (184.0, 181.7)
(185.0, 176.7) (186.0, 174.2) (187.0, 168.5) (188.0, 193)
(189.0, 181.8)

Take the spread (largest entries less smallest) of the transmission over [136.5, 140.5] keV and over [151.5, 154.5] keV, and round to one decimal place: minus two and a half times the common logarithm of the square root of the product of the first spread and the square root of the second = -1.8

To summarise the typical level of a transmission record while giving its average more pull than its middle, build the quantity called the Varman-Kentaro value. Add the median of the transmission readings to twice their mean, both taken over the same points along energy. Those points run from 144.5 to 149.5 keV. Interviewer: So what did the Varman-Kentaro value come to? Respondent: 541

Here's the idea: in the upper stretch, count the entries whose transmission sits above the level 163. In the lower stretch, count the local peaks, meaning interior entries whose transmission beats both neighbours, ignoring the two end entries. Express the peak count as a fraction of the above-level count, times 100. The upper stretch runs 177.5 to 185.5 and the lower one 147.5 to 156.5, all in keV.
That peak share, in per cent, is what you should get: 33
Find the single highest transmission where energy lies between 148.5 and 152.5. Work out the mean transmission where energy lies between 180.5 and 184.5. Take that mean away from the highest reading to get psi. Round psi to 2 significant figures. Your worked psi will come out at 12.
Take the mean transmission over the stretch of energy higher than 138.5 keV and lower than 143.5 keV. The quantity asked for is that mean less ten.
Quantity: 169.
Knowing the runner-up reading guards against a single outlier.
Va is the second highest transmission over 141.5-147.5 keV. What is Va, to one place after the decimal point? 185.5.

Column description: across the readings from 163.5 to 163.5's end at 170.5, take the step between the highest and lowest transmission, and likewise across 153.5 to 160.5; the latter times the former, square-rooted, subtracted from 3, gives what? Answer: -50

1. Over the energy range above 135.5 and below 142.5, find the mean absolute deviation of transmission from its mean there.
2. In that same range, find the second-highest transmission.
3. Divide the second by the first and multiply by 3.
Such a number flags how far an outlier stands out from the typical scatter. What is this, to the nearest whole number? 83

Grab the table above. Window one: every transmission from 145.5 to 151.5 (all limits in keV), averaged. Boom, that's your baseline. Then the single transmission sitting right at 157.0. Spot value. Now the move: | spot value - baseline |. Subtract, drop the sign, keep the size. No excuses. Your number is 57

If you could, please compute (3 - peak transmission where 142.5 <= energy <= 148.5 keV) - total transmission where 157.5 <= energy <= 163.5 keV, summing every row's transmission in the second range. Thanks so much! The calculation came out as -916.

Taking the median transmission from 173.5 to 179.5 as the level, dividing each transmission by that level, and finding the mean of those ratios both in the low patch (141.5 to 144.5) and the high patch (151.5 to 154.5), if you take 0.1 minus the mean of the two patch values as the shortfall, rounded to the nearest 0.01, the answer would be -1.25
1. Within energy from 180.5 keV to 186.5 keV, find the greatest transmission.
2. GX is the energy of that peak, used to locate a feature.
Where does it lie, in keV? 184.0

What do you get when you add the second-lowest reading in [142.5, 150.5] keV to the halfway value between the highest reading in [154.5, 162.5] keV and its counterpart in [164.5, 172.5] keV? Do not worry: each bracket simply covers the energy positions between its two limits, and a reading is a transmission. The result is 348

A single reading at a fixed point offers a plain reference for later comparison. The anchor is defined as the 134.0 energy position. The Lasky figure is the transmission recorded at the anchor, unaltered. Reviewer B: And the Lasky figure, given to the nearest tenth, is 177.3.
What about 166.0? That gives 156.3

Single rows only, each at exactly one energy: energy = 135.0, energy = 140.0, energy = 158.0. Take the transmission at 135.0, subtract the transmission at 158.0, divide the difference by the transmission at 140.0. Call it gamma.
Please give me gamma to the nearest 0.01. 0.41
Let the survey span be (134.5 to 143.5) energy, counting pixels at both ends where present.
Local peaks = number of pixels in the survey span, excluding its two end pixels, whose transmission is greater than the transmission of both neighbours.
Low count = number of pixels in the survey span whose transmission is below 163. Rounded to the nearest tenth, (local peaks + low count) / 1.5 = 2.0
